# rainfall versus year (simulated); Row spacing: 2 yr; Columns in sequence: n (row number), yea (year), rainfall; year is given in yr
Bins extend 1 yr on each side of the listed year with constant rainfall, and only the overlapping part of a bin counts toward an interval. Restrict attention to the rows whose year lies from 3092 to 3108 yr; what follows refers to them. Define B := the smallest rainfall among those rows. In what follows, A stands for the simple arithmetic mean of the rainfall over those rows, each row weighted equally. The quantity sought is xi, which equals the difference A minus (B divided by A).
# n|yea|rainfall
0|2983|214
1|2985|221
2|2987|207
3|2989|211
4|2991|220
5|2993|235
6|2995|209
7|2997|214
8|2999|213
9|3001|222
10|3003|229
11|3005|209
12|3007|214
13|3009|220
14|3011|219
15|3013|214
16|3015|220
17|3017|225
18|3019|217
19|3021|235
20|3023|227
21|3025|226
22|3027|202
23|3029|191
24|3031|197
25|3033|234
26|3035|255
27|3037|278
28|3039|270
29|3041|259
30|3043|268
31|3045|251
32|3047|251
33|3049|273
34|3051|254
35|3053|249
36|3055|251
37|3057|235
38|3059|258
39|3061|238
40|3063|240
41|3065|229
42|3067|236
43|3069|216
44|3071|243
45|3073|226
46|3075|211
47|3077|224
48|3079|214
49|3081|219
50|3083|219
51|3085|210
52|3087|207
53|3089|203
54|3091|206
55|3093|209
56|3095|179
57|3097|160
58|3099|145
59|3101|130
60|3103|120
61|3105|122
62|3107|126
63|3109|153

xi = 148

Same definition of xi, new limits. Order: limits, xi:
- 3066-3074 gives 229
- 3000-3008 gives 218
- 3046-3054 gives 256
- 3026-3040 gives 232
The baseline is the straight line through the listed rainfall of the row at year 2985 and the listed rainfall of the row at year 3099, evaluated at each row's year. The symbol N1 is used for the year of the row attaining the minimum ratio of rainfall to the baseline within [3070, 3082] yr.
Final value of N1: 3075 yr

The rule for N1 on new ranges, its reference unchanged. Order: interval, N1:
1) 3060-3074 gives 3069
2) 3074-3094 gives 3075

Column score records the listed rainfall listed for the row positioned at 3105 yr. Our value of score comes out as 122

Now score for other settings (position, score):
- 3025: 226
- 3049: 273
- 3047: 251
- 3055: 251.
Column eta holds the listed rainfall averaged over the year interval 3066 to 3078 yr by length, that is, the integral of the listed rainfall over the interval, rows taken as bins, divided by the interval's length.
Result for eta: 226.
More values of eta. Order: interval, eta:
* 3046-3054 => 257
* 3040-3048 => 257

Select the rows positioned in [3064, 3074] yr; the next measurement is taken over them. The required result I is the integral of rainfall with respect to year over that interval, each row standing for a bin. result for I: 2300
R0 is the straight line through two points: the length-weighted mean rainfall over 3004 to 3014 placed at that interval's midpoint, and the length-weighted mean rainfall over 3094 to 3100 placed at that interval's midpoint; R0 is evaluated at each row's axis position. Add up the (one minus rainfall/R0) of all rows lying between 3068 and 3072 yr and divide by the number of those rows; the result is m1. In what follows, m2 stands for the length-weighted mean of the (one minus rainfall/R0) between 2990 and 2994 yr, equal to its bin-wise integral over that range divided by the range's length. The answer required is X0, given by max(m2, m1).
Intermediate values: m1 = -0.29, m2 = -0.01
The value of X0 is -0.01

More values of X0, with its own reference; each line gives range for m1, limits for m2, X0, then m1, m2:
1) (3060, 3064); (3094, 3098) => -0.05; -0.31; -0.05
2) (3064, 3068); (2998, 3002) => 0.01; -0.29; 0.01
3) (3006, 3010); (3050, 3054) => -0.01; -0.01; -0.33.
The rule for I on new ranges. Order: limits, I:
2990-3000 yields 2182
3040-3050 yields 2604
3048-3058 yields 2524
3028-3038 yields 2310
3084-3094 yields 2070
